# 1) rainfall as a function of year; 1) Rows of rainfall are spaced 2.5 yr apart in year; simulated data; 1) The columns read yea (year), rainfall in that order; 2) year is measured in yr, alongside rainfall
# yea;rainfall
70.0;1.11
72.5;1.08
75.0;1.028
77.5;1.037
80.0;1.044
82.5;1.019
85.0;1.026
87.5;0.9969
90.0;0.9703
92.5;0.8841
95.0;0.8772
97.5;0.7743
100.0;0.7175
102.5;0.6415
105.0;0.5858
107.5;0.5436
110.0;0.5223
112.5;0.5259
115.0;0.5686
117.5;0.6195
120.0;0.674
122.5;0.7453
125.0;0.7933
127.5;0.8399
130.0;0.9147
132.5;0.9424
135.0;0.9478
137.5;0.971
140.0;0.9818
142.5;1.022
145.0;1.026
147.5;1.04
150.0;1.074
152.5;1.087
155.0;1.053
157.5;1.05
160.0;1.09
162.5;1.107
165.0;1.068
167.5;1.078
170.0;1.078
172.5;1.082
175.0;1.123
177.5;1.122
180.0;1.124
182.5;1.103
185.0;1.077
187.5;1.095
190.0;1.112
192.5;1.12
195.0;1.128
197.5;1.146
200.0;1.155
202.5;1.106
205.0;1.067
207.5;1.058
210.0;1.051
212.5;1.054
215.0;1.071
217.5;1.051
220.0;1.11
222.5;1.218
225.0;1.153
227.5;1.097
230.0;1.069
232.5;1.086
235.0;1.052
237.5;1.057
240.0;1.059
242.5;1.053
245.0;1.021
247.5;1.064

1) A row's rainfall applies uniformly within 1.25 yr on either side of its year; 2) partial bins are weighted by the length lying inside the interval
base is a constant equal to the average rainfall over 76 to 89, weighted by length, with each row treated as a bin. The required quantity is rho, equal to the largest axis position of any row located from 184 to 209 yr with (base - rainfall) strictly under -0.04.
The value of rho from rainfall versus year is 205.0 yr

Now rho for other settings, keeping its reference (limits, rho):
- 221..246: 232.5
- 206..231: 230.0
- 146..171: 170.0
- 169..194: 192.5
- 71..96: 72.5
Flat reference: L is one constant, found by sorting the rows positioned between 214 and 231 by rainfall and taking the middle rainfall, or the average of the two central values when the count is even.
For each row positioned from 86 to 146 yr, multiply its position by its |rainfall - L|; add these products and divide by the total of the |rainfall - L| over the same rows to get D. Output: 112.9 yr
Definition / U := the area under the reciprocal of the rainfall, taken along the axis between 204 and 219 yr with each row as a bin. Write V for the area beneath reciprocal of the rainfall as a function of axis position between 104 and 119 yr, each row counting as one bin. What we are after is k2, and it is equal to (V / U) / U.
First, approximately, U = 14.2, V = 26.8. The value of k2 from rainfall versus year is 0.13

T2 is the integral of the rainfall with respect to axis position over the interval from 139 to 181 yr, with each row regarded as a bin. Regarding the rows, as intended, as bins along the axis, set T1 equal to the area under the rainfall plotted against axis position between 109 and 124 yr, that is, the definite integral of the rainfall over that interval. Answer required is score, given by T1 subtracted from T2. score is 36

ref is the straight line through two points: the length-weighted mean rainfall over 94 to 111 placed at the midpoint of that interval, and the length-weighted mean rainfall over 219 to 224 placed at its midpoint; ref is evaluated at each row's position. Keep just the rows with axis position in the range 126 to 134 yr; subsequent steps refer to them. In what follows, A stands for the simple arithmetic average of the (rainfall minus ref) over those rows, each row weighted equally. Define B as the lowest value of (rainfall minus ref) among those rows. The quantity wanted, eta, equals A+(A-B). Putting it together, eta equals 0.17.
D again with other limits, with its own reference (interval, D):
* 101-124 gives 112.0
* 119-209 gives 139.4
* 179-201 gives 193.2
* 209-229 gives 218.7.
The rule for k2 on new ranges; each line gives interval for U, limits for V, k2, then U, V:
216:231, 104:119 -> 0.15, 13.5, 26.8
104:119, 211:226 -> 0.02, 26.8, 13.6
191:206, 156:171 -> 0.08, 13.4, 13.9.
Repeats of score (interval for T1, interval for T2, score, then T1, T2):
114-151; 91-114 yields -17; 32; 16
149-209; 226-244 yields -47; 66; 19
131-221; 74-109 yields -66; 96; 30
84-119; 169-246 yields 59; 26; 84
